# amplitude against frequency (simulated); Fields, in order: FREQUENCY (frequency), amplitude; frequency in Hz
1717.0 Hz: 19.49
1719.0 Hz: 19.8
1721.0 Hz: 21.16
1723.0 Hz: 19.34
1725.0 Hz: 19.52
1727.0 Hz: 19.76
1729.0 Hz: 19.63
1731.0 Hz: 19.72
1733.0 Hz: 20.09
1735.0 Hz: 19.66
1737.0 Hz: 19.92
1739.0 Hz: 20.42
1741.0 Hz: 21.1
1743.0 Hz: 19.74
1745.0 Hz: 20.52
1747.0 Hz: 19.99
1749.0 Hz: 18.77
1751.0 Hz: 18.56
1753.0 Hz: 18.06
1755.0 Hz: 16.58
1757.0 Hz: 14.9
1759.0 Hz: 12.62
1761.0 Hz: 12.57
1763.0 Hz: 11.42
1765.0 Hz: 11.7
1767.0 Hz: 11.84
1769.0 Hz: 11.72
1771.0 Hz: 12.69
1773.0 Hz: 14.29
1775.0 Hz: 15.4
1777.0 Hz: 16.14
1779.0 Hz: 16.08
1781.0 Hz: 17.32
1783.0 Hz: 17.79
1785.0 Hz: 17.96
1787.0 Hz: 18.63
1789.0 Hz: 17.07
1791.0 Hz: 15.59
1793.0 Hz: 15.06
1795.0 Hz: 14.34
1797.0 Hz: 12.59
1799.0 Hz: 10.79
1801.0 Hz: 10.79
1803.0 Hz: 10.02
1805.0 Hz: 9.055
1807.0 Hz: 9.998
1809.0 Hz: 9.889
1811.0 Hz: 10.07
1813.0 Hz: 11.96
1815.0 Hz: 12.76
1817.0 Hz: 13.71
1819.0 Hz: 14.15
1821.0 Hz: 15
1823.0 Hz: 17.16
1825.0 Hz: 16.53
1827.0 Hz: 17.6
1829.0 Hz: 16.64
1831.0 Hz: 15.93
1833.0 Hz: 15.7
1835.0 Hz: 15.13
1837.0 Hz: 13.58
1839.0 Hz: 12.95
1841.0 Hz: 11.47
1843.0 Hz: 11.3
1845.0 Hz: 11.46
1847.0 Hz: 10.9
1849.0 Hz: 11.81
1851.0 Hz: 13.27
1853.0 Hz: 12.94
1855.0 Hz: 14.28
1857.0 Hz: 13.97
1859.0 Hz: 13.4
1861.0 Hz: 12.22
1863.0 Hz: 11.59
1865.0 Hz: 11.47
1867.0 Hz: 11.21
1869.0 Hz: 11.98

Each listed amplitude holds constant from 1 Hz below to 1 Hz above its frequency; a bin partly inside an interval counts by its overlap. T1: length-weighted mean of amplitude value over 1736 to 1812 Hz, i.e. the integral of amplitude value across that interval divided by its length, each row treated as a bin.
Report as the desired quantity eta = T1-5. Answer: 10.1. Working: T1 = 15.1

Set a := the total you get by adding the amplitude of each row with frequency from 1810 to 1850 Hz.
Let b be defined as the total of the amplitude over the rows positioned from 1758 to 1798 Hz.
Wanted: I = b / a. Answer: 1.06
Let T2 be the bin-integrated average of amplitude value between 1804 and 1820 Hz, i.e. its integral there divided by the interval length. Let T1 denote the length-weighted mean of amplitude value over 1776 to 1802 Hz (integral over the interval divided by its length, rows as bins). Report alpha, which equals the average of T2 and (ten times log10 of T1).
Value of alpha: 11.7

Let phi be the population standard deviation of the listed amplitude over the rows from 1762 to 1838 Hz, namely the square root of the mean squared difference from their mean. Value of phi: 2.7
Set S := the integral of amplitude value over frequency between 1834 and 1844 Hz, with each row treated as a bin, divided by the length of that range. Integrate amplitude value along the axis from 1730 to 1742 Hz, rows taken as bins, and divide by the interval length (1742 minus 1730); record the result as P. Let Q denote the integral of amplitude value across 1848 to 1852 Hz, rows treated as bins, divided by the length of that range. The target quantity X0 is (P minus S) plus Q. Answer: 20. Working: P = 20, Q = 12.5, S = 12.9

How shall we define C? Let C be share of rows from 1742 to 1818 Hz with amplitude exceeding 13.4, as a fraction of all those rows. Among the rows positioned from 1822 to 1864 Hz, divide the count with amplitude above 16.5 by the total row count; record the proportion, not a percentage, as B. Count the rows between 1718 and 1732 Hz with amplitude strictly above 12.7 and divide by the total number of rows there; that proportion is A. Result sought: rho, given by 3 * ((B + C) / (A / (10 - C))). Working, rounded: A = 1.00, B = 0.19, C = 0.55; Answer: 21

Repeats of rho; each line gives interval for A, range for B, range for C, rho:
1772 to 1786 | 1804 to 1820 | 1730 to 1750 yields 27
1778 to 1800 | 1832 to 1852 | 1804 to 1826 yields 16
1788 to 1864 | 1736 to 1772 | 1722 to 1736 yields 73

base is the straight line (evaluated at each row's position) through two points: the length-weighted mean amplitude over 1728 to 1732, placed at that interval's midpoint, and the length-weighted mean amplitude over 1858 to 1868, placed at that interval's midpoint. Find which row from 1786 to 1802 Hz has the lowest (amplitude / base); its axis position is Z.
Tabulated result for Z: 1799.0 Hz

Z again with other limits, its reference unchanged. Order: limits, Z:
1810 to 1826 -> 1811.0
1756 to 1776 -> 1763.0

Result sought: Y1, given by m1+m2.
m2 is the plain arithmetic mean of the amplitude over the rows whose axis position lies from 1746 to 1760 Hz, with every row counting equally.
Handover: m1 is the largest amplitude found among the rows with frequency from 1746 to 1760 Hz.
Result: 37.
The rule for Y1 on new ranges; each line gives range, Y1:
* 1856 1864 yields 27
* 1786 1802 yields 33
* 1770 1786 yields 34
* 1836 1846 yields 26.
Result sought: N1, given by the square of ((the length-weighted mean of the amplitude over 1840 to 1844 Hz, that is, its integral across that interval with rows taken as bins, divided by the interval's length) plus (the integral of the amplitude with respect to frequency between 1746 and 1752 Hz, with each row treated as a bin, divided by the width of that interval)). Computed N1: 930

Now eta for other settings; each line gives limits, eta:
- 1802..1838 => 8.6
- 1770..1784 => 10.7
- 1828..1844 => 9.1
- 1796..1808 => 5.5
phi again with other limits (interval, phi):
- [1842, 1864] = 1.1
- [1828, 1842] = 1.7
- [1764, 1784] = 2.3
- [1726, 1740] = 0.3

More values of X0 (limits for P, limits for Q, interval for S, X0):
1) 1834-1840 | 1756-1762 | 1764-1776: 14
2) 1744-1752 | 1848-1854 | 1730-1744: 12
